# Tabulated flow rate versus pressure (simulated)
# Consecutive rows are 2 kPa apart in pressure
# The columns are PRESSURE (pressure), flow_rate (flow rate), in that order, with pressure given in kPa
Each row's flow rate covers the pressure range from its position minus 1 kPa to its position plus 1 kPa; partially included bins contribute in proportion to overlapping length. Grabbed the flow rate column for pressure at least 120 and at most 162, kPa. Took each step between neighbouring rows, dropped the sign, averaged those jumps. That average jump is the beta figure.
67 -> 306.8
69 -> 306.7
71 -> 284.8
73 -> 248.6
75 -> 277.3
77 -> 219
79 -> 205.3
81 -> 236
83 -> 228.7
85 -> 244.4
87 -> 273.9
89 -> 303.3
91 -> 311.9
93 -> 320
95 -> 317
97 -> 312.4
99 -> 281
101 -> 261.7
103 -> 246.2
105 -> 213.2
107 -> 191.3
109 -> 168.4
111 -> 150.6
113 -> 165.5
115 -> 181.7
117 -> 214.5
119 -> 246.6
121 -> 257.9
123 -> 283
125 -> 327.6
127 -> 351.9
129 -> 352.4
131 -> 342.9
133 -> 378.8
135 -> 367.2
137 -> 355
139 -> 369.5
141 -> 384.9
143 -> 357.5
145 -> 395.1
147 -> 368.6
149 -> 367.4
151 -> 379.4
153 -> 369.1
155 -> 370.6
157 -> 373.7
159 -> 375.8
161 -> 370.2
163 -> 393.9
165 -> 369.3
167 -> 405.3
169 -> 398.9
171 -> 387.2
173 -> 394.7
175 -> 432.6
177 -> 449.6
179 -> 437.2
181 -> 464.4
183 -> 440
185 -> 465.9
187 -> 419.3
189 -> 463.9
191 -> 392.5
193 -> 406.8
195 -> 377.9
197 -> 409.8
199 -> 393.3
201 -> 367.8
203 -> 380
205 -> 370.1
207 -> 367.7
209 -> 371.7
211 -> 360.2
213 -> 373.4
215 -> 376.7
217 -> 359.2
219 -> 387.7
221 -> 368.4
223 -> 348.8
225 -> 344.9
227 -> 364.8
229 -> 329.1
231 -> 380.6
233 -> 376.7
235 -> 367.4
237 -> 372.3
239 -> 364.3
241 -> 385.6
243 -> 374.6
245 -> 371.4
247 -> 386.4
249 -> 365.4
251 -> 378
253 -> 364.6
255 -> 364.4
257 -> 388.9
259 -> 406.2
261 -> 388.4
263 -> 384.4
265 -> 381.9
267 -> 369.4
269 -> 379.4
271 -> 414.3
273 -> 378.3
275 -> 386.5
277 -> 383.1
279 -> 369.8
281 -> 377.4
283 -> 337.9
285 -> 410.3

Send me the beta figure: 16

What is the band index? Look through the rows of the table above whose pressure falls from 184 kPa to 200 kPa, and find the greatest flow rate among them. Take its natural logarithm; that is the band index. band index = 6.14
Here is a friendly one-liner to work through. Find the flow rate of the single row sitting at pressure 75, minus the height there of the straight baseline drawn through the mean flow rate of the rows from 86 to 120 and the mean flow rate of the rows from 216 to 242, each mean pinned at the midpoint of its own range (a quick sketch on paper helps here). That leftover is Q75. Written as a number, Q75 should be 59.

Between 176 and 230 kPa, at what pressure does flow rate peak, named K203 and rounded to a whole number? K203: 185 kPa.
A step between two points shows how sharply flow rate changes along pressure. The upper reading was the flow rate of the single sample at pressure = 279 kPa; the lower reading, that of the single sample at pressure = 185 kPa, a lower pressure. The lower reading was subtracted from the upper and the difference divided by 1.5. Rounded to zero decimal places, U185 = -64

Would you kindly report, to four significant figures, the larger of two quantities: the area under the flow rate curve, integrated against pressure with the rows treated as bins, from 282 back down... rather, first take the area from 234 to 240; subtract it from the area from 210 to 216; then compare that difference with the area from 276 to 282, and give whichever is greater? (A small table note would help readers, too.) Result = 2261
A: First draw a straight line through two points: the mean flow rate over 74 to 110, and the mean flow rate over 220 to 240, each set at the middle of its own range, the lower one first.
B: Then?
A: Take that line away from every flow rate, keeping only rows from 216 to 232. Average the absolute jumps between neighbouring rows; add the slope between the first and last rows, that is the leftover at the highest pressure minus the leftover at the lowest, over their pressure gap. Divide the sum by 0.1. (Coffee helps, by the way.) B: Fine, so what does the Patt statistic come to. 265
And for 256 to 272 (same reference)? 154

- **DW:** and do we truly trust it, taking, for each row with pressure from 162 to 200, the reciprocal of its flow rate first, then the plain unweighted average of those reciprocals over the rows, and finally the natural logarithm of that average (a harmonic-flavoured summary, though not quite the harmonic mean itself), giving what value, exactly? -6.03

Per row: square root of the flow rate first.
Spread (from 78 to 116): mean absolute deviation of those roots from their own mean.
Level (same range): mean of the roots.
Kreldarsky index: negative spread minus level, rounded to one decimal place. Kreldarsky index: -17.0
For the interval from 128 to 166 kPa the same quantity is -19.5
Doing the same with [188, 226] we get -19.9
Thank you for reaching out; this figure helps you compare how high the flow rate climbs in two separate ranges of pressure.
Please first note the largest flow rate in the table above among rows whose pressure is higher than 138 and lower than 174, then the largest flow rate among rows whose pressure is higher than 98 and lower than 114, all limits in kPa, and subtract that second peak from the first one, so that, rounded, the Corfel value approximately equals 124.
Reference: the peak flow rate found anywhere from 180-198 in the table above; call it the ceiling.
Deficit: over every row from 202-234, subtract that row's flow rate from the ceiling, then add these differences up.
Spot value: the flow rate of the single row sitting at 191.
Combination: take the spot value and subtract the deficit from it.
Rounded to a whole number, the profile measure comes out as -1202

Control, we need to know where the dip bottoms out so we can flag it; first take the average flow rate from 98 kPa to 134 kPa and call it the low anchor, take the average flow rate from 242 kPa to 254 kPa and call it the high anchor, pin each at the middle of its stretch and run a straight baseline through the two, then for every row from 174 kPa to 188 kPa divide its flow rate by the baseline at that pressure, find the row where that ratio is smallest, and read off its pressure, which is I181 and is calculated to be 187 kPa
